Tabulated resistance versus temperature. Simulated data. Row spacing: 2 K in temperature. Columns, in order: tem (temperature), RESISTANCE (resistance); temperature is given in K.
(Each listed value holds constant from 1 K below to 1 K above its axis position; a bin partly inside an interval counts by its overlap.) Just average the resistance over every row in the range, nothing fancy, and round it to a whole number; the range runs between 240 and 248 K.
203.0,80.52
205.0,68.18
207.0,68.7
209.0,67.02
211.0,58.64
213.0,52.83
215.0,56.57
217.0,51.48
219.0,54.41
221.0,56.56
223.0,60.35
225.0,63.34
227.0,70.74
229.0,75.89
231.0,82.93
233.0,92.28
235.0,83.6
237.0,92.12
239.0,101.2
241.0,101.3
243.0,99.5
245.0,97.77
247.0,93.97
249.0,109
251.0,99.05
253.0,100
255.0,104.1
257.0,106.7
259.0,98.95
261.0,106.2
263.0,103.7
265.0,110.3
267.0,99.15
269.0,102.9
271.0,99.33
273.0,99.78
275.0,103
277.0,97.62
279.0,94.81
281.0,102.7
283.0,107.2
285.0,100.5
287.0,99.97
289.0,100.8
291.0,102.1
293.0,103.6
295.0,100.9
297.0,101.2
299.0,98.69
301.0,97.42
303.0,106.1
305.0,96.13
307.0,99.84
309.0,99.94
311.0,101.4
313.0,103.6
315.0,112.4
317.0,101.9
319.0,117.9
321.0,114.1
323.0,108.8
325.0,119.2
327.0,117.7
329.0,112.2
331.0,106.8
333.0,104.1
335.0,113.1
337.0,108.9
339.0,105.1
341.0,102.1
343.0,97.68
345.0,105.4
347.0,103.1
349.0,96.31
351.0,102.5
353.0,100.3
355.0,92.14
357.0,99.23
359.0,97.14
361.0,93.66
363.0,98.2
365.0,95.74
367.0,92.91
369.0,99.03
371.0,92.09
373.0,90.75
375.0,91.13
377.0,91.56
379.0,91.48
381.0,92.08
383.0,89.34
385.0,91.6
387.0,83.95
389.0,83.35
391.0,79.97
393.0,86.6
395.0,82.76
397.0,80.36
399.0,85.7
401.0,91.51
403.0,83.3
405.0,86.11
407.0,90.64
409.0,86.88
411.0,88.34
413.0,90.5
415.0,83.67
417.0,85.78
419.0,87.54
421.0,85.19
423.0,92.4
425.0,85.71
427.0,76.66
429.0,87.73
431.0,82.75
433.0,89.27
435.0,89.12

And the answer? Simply 98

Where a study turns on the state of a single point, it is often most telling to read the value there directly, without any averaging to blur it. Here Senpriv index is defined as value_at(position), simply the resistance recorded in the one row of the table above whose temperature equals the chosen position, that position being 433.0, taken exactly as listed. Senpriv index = 89.27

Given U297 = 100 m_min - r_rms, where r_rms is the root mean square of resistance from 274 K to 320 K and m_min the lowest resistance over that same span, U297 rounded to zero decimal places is 9379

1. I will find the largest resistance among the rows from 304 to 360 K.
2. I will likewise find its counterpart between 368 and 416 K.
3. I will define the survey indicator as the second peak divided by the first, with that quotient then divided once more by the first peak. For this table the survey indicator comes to 0.0070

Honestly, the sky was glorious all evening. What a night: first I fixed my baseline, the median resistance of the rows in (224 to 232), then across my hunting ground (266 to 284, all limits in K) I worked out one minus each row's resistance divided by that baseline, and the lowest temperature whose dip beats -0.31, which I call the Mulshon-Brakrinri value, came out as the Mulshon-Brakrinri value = 279.0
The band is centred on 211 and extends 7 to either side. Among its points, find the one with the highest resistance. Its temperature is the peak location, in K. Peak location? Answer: 207.0 K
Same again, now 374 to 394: 381.0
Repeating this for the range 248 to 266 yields 265.0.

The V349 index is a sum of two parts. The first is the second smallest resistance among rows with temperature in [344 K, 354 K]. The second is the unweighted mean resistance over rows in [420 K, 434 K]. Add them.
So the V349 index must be 186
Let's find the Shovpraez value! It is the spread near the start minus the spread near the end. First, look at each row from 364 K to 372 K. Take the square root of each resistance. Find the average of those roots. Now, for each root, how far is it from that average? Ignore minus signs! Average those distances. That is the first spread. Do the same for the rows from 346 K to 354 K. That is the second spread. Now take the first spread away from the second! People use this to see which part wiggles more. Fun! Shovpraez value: -0.01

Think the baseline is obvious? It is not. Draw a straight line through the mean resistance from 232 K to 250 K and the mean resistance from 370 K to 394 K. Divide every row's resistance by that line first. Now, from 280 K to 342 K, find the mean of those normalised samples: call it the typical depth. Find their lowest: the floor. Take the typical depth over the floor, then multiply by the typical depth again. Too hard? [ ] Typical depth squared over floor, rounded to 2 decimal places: 1.25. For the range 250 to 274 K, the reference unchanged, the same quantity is 1.12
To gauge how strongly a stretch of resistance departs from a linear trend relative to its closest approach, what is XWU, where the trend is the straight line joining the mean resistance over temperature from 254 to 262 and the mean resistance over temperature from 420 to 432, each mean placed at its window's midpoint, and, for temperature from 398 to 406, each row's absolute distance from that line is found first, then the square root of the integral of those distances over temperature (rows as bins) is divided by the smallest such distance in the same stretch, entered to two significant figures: 3.6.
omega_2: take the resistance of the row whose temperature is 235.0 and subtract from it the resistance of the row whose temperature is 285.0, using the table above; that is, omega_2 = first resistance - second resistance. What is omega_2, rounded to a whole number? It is -17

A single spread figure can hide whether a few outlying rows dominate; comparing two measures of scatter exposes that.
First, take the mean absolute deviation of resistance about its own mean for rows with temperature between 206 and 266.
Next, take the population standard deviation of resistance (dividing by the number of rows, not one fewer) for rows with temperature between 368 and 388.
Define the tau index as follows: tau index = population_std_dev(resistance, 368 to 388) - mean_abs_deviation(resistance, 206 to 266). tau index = -15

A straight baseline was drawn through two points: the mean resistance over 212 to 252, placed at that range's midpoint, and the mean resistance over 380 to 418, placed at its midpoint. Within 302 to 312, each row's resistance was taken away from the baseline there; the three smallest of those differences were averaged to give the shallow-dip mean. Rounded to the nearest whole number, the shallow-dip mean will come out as -20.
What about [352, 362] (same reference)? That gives -14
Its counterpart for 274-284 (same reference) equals -23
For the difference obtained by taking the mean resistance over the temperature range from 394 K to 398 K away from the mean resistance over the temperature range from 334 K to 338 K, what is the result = 29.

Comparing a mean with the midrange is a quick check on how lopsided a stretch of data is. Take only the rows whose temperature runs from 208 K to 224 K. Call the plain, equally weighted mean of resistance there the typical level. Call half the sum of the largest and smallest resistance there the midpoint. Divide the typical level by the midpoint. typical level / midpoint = 0.97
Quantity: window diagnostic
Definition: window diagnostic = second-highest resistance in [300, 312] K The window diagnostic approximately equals 101.4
